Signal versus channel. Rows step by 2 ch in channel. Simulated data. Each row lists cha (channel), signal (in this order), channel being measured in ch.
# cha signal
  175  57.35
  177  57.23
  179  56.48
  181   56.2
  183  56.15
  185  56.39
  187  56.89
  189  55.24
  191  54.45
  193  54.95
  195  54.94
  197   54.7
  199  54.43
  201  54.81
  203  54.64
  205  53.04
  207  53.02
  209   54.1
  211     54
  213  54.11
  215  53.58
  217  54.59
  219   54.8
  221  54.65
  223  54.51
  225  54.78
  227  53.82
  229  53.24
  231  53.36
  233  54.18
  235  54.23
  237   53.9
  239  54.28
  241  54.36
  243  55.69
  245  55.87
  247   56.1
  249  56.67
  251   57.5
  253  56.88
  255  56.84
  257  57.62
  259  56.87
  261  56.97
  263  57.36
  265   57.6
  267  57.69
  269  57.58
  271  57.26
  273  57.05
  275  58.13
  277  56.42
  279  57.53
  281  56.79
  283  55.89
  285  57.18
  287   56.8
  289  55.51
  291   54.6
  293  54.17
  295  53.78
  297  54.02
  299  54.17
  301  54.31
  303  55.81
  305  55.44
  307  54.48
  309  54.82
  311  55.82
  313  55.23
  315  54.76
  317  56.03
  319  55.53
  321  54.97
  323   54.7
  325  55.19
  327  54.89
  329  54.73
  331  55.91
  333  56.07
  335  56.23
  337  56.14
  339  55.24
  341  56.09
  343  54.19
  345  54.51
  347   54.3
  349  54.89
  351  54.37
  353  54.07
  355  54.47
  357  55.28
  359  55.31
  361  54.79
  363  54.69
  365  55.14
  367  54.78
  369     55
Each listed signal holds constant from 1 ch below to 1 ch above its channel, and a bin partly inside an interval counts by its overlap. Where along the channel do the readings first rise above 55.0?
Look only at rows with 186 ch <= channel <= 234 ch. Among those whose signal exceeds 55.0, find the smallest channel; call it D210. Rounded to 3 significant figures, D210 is 187 ch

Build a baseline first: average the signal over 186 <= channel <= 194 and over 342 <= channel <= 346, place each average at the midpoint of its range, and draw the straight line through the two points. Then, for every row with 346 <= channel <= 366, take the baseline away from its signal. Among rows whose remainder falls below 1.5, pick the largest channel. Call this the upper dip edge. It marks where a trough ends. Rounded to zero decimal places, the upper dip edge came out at 365 ch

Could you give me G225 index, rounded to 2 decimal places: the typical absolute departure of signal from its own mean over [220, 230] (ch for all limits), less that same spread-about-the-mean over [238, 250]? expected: -0.25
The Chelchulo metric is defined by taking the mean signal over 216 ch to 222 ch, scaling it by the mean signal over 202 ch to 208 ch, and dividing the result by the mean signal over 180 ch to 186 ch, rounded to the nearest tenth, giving 52.1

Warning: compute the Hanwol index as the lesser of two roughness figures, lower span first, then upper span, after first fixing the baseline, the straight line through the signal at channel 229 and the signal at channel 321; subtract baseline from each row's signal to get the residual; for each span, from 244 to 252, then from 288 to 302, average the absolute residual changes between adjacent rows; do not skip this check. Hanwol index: 0.38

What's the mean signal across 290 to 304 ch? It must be 54.4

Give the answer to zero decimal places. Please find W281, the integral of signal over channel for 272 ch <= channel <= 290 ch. 1023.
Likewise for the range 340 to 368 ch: 1534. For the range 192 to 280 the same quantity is 4877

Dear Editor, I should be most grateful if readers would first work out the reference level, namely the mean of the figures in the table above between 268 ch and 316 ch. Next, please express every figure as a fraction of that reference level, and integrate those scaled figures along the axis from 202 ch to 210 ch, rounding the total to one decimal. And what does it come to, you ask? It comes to 7.7 ch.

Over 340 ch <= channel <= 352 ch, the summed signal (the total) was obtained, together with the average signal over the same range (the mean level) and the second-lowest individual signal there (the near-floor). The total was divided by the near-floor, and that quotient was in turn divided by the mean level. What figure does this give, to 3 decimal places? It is 0.110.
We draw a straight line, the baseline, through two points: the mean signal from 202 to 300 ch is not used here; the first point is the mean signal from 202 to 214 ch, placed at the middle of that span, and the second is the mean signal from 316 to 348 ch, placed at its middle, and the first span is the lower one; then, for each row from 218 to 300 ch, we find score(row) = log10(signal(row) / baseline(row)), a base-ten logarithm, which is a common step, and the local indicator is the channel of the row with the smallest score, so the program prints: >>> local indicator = 295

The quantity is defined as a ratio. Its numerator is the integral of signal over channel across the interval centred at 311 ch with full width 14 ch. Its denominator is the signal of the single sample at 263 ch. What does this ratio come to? 13.5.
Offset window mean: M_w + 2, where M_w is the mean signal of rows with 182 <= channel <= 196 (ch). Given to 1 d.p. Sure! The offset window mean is 57.6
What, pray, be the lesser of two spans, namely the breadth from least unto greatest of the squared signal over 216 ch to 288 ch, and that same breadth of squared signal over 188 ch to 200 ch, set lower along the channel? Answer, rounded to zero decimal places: 89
